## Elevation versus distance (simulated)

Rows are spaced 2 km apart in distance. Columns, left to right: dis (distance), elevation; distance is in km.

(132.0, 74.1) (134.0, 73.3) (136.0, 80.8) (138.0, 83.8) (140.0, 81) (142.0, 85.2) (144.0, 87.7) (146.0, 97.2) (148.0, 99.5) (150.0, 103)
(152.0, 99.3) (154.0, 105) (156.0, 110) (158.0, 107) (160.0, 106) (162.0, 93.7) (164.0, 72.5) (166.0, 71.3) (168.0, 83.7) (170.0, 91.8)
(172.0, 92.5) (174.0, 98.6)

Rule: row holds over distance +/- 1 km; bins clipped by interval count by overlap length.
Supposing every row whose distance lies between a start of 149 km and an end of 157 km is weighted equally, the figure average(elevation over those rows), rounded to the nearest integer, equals 104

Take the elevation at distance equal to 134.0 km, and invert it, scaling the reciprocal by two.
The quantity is 0.0273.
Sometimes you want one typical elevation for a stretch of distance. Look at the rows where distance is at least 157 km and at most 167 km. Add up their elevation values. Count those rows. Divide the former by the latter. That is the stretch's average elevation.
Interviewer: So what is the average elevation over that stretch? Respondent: 90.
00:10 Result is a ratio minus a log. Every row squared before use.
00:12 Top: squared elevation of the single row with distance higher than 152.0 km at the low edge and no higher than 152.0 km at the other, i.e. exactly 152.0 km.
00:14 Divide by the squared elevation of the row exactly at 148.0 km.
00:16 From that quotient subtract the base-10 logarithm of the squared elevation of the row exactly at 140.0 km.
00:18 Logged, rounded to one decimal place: -2.8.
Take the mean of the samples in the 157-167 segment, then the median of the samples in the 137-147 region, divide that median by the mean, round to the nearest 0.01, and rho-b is 0.95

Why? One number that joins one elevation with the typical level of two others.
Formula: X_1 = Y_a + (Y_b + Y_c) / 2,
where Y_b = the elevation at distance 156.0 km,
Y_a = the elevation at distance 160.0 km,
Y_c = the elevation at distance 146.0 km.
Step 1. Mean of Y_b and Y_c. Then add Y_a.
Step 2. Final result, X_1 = 210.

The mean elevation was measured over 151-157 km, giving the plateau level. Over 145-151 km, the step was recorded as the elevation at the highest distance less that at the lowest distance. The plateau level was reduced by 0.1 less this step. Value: 110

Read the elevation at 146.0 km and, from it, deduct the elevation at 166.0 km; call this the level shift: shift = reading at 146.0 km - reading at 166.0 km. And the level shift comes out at 26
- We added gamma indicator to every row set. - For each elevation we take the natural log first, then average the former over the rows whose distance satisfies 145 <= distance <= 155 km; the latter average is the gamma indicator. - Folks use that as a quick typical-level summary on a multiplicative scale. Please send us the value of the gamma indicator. 4.61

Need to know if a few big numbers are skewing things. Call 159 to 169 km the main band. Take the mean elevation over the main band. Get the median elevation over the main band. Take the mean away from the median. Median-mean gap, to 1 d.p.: -1.7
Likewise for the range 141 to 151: 2.7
